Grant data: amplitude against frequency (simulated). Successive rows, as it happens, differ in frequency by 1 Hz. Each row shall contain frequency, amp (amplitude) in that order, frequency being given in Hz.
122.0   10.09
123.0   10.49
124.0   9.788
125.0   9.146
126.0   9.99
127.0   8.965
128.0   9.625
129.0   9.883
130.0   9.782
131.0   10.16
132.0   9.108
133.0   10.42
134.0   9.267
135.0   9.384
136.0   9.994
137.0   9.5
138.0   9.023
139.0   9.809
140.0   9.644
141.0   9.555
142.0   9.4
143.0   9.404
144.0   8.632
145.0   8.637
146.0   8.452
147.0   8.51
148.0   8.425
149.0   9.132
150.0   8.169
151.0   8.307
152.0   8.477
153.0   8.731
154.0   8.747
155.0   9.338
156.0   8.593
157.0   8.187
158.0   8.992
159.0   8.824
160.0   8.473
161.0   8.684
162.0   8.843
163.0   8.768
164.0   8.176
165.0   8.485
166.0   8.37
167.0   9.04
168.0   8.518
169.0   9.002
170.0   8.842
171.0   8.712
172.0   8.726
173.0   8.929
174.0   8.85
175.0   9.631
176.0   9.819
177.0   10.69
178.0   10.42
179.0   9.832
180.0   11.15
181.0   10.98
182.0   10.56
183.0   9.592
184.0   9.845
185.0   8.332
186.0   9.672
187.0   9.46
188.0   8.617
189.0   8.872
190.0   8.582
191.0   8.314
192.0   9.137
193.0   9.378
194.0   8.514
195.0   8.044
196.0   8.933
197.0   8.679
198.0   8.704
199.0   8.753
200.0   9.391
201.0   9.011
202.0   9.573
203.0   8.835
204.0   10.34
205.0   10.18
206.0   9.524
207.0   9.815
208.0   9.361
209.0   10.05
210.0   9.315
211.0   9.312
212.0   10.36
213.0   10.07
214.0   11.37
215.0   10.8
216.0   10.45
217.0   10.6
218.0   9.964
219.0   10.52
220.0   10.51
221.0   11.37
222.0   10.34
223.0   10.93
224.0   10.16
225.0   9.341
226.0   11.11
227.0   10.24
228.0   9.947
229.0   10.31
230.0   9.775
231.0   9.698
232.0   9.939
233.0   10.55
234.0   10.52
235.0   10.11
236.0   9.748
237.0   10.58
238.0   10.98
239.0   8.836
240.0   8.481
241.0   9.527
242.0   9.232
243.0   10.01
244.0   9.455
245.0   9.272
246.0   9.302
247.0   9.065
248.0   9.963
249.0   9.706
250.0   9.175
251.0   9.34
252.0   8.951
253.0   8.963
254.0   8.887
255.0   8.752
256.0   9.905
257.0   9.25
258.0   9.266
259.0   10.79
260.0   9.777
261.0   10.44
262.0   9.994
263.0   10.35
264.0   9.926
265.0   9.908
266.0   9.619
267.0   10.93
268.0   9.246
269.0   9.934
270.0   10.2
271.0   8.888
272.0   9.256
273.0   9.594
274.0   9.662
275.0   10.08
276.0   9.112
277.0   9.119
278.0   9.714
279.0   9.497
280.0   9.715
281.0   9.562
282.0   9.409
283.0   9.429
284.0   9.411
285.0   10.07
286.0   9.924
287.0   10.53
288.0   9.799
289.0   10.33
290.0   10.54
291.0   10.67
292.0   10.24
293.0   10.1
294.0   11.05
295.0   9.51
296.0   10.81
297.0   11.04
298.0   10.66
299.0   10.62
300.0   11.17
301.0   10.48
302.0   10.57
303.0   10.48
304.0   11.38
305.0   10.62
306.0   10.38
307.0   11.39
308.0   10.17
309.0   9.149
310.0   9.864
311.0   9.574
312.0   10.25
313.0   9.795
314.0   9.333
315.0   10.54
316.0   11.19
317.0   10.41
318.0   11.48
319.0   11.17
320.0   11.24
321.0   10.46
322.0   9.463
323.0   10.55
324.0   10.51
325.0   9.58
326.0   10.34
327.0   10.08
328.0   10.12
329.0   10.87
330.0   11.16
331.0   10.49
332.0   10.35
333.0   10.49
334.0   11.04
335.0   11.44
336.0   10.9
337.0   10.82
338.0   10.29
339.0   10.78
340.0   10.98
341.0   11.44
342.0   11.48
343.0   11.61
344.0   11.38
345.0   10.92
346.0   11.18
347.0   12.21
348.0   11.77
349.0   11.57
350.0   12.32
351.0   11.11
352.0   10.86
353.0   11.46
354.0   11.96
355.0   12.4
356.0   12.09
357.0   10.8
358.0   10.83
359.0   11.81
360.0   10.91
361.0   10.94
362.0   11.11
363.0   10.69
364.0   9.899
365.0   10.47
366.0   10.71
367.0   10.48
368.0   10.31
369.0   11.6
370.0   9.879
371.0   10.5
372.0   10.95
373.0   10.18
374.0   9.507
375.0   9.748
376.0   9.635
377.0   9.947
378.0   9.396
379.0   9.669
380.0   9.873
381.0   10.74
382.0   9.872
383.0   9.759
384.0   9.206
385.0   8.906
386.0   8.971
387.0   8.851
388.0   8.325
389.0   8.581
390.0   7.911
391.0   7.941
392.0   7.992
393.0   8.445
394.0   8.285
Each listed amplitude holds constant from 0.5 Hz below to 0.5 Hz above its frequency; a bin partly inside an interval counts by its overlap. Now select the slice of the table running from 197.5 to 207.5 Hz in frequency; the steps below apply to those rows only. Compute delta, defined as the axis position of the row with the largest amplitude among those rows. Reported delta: 204.0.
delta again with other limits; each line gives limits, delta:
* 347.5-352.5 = 350.0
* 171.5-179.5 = 177.0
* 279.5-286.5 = 285.0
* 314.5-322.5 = 318.0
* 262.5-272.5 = 267.0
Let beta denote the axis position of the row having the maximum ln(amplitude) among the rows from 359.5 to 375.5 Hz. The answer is 369.0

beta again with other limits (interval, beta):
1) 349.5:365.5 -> 355.0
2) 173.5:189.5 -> 180.0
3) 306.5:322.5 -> 318.0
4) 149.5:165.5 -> 155.0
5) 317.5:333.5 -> 318.0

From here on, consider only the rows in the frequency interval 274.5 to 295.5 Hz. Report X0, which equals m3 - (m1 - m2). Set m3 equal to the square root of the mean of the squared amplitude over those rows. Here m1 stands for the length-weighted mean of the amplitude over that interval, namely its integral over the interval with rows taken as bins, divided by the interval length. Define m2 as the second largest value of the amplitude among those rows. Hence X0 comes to 10.7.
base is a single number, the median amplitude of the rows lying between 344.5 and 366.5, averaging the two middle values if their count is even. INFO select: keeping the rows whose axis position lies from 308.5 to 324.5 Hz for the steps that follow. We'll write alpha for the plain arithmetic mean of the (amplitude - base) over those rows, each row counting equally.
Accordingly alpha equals -0.8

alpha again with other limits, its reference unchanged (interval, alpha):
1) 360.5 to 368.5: -0.5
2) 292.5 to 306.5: -0.5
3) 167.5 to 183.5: -1.5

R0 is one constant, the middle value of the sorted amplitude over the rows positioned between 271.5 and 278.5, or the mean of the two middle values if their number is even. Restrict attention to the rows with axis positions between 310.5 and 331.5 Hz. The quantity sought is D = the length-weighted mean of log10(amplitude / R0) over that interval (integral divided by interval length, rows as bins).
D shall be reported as 0.03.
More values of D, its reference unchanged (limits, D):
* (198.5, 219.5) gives 0.01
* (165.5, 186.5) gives -0.01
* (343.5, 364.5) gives 0.07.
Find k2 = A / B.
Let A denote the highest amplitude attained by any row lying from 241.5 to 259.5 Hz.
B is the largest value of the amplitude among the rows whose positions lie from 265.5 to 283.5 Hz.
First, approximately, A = 10.79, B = 10.93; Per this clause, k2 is 0.99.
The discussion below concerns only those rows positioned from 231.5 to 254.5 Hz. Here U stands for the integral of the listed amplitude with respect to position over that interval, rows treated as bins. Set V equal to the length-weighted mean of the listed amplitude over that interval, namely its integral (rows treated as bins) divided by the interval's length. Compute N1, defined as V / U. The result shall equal 0.043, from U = 221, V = 9.6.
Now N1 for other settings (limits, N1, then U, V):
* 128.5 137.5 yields 0.111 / 87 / 9.7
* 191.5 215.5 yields 0.042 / 227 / 9.5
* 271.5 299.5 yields 0.036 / 279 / 10.0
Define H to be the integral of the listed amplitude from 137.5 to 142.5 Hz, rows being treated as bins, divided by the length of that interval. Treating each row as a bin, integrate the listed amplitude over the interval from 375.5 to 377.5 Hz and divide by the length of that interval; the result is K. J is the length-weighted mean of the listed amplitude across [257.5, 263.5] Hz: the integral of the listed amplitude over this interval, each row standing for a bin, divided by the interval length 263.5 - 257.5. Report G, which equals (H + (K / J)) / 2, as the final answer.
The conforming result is 5.2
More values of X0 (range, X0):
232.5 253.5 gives 10.6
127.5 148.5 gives 10.2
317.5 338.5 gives 11.5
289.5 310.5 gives 11.4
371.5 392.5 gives 10.8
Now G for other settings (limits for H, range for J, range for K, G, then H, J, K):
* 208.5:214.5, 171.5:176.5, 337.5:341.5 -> 5.6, 10.1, 9.2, 10.9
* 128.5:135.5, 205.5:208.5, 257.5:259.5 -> 5.4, 9.7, 9.6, 10.0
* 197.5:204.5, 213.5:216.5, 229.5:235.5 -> 5.1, 9.2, 10.9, 10.1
